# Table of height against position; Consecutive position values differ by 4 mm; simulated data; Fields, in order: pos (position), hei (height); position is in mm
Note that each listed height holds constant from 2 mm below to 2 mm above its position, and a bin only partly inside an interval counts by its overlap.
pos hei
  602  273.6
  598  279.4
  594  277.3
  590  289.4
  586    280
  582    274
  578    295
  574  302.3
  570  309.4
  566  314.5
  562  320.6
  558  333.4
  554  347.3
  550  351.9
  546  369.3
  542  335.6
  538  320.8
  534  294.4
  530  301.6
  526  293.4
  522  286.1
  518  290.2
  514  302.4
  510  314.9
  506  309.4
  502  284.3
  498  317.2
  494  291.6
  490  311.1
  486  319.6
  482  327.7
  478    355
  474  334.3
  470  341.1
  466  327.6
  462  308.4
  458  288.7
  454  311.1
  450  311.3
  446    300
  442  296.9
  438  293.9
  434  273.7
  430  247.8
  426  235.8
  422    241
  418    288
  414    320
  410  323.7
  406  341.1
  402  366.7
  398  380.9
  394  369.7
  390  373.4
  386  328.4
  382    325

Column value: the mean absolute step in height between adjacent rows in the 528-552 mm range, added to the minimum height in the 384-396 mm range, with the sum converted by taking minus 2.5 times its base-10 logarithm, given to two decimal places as -6.35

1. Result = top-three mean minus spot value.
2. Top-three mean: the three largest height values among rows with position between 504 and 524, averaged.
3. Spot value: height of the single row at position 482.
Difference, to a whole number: -19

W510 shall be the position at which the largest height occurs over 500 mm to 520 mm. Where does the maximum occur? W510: 510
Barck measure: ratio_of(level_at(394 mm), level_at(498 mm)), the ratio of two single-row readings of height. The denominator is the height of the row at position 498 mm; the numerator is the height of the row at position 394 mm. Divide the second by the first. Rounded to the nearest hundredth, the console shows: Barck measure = 1.17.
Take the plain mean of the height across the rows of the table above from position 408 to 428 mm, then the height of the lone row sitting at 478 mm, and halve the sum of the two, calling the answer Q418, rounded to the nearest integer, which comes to 318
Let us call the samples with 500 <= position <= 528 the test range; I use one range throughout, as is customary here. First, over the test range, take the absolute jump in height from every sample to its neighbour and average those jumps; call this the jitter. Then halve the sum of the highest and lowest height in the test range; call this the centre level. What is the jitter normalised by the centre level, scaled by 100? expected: 3.7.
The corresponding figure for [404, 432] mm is 6.8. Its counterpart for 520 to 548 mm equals 5.0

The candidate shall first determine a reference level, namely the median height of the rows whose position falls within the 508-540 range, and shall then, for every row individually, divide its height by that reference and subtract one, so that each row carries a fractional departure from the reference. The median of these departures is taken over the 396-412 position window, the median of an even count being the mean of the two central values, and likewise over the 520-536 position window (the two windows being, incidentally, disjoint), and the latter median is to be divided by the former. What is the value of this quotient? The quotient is -0.1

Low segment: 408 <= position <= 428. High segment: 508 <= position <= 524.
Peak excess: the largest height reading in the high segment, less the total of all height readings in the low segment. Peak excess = -1094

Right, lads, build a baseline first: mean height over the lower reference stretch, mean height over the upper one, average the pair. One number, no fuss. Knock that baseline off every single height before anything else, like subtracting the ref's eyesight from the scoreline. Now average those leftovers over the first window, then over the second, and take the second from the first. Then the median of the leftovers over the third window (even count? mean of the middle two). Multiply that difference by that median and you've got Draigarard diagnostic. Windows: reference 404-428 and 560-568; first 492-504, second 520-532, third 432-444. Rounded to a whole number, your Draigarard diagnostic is -43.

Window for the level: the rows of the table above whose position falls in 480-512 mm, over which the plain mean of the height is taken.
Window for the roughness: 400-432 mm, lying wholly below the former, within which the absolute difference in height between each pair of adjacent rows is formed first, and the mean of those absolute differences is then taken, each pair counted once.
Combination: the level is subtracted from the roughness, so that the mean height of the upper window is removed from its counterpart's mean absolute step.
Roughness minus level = -289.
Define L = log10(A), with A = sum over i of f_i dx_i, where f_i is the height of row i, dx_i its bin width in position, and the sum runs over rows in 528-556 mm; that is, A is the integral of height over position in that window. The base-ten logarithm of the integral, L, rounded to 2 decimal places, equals 3.97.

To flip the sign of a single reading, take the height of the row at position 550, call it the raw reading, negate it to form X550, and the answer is -352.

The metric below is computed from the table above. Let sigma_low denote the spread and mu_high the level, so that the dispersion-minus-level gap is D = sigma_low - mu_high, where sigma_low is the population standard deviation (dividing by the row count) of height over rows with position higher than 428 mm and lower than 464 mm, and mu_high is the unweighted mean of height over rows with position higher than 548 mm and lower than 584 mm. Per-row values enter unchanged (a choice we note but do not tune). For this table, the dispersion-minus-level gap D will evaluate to -297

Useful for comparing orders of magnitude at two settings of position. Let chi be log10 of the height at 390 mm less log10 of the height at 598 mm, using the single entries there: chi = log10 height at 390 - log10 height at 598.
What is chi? 0.13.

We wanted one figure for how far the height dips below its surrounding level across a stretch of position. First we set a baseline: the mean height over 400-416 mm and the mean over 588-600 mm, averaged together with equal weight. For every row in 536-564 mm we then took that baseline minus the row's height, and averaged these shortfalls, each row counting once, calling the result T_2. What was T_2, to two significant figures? -30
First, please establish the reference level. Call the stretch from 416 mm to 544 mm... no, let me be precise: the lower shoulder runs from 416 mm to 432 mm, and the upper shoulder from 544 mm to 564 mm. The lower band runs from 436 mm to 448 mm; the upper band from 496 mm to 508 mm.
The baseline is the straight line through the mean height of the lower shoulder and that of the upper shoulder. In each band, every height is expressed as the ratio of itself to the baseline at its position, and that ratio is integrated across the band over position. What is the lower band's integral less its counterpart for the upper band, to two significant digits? 1.6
